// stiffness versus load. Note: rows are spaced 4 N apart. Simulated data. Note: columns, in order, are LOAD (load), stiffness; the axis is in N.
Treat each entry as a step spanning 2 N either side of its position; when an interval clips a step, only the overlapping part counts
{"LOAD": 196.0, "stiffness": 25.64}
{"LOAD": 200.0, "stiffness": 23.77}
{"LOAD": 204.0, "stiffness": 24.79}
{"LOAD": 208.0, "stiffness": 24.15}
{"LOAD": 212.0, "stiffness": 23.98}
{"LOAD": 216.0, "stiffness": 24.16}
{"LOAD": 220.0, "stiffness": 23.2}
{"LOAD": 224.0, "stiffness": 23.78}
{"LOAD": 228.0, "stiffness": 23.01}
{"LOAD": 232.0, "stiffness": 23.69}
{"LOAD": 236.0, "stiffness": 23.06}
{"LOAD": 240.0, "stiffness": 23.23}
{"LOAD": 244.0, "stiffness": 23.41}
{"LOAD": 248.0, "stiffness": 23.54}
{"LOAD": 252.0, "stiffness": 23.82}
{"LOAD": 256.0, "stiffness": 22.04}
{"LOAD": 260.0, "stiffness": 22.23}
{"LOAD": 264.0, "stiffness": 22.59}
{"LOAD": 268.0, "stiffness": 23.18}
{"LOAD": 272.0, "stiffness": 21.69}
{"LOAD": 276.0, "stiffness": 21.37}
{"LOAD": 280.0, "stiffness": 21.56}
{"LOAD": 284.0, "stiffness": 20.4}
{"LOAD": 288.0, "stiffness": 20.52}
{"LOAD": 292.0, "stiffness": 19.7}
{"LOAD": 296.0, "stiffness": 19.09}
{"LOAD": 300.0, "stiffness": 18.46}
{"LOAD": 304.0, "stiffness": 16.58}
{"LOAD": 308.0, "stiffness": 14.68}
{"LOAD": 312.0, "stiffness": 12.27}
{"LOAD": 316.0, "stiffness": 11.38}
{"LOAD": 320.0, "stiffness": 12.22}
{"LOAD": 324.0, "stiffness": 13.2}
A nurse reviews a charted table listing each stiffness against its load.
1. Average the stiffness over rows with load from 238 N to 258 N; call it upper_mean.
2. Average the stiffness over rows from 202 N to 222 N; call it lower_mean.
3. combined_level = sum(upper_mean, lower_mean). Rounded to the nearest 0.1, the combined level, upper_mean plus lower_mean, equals 47.3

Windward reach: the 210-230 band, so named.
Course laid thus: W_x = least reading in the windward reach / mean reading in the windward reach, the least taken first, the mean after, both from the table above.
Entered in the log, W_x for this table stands 0.974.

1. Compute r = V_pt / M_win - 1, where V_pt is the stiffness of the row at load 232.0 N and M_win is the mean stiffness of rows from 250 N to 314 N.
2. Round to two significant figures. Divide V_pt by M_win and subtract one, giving 0.18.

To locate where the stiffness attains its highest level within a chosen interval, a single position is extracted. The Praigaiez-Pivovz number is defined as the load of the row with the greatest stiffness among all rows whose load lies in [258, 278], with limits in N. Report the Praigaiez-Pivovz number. 268.0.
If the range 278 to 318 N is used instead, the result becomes 280.0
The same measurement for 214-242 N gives 216.0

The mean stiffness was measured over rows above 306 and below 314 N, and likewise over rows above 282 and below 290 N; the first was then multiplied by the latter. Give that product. 276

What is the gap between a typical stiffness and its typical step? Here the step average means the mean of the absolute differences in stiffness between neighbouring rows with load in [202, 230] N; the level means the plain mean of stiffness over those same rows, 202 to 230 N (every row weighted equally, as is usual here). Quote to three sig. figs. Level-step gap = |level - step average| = 23.3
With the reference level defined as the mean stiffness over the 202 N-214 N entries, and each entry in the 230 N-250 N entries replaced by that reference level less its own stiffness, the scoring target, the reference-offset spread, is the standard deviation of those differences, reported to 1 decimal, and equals 0.2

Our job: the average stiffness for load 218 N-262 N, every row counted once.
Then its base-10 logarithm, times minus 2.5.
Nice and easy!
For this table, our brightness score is -3.41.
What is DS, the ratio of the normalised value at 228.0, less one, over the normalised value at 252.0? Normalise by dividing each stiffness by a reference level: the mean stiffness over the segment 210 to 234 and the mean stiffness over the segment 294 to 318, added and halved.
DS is 0.146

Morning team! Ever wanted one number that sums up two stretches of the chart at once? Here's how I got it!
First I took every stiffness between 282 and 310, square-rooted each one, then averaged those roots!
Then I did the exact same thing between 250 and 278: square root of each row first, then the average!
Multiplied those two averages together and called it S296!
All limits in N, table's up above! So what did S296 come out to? 20.3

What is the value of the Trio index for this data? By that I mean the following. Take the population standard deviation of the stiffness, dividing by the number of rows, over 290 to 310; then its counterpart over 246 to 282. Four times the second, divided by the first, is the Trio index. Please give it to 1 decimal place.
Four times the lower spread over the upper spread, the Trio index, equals 1.8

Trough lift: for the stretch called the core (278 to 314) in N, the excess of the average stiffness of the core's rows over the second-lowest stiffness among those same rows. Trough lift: 3.46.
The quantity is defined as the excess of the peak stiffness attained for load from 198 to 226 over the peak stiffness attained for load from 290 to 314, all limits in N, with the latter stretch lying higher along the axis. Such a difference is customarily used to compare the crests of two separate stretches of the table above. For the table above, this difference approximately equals 5.1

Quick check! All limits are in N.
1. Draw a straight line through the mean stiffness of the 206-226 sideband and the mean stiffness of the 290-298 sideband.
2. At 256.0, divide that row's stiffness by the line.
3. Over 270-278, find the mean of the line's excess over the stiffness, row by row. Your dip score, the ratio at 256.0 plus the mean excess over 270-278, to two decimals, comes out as 0.03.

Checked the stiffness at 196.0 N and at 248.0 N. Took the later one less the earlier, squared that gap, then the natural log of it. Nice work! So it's 1.5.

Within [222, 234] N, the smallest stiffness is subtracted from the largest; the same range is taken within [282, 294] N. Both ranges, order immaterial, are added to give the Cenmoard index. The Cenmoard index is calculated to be 1.6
